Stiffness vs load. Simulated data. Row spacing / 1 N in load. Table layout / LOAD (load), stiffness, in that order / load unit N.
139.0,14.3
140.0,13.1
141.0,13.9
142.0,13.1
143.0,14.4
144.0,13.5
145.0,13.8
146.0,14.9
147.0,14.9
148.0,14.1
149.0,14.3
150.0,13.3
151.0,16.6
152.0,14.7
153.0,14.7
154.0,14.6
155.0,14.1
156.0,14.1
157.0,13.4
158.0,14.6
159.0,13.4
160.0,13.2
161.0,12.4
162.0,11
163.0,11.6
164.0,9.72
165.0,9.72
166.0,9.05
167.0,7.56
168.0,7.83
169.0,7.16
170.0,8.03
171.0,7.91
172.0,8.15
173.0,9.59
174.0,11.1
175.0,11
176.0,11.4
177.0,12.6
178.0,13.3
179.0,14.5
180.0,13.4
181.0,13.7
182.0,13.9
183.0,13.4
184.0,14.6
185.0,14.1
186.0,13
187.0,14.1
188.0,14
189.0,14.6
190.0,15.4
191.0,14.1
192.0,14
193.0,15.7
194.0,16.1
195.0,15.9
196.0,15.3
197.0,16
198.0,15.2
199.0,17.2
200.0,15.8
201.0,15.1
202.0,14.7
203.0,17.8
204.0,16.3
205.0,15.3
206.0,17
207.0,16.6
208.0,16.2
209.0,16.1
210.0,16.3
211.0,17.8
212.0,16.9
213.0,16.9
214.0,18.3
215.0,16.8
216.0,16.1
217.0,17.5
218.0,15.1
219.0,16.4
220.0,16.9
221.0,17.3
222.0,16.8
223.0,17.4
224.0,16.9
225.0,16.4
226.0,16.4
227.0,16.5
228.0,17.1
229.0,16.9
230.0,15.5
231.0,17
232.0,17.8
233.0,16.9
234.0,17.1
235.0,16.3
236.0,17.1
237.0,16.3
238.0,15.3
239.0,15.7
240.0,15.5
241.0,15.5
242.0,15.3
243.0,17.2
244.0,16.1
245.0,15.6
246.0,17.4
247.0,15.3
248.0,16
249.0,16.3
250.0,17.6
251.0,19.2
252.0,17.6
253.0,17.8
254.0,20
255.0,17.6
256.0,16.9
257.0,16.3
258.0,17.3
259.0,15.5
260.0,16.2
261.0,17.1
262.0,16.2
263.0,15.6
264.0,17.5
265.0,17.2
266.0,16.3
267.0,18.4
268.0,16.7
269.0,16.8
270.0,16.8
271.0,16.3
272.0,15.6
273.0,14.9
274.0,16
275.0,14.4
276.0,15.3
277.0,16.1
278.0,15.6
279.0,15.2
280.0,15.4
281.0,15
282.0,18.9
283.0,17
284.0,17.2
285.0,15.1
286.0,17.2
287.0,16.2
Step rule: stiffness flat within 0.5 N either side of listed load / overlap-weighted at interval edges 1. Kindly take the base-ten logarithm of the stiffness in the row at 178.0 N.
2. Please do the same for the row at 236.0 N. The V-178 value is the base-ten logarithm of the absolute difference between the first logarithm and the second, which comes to -0.96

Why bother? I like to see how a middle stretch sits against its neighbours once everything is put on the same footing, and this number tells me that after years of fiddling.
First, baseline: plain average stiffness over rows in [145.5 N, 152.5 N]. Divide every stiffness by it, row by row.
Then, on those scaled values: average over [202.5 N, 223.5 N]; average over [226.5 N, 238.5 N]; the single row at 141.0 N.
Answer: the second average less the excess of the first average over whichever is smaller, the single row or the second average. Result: 0.94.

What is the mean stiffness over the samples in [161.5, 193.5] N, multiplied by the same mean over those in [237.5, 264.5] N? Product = 197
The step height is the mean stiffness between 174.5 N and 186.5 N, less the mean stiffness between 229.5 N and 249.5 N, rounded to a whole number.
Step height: -3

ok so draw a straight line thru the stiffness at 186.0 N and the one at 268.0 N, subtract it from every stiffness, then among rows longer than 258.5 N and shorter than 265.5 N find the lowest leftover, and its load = 263.0 N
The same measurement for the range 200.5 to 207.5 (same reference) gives 202.0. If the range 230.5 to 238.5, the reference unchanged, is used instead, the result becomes 238.0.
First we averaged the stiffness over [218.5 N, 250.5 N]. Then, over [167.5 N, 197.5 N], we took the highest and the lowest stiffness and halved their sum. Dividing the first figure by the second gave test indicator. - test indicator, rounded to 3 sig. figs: 1.42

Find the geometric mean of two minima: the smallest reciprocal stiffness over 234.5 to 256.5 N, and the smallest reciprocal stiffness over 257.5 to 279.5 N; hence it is 0.052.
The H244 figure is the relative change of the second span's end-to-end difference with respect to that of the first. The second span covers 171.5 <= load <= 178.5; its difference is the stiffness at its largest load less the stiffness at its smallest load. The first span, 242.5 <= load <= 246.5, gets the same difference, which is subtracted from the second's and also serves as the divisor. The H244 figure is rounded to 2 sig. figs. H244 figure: 25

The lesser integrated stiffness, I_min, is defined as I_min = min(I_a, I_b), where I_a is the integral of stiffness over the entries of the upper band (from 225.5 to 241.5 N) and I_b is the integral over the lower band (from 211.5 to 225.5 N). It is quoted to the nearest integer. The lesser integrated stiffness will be 236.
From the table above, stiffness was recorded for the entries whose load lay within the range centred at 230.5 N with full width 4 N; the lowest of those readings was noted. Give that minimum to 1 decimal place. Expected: 15.5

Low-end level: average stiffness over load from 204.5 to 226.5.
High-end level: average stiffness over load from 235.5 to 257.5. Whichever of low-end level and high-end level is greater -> 16.7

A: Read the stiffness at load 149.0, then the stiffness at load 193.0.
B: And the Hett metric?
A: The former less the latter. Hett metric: -1.4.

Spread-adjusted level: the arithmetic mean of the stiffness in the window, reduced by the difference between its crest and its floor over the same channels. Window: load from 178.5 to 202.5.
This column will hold 11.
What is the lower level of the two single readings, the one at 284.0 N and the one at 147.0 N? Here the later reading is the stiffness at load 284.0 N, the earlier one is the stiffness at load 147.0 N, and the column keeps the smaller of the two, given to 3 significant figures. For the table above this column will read 14.9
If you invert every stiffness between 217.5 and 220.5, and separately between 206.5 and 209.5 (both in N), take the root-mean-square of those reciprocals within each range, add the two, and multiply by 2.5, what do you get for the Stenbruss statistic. 0.309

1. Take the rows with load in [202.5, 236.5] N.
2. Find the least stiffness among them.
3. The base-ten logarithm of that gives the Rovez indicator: 1.18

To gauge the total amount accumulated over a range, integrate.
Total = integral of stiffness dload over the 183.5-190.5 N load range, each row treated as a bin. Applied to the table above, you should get 100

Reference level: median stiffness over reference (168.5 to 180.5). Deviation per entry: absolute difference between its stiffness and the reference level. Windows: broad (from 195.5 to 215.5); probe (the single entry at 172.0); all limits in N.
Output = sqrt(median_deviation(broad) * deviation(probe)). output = 3.9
